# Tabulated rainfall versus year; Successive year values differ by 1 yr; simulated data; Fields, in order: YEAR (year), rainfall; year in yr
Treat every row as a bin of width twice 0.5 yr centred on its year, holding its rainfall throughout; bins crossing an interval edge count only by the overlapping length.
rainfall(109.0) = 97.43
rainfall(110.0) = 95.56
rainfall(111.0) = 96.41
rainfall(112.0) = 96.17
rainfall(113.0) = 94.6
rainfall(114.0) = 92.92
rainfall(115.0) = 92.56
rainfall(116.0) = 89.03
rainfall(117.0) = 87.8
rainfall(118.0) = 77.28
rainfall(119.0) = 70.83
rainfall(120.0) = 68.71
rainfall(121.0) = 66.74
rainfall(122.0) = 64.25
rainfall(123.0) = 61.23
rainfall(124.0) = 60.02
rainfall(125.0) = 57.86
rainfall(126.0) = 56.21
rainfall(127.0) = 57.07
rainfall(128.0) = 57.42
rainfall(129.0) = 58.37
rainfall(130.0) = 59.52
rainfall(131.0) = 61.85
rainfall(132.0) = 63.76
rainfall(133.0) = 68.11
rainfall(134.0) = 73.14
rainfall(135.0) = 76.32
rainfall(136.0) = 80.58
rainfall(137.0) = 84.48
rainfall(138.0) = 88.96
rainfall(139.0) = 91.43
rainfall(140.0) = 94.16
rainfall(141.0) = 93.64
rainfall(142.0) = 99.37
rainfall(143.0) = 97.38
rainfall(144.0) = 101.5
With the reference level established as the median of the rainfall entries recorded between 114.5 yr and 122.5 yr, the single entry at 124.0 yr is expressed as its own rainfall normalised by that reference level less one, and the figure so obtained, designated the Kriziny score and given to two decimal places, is -0.19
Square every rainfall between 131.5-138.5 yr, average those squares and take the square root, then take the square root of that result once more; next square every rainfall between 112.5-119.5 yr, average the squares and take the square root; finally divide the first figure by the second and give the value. 0.10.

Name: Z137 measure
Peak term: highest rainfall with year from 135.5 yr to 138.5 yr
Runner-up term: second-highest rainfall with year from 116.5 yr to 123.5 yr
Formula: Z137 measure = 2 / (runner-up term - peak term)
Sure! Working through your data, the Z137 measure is -0.17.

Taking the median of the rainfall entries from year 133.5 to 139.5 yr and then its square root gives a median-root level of 9.1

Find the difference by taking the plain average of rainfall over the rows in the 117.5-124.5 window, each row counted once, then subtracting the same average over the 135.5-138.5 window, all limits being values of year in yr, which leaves -18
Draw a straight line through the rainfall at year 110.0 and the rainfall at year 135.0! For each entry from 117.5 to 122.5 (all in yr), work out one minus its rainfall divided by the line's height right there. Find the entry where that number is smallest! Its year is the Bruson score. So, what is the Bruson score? 118.0 yr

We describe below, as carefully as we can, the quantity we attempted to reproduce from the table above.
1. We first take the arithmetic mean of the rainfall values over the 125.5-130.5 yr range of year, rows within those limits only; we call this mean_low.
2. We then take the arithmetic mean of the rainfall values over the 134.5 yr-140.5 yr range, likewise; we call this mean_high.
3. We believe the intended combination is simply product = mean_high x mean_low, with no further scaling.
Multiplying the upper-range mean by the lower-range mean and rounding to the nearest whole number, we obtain 4963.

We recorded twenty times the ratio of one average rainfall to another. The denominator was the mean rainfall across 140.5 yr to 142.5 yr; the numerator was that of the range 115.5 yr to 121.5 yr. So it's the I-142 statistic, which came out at 15.9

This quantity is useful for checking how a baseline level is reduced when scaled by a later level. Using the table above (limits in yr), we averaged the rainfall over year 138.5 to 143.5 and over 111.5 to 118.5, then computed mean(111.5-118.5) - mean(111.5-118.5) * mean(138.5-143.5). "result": -8482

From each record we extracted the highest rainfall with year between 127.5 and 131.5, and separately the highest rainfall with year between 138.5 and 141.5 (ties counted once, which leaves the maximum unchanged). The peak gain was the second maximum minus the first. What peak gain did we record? 32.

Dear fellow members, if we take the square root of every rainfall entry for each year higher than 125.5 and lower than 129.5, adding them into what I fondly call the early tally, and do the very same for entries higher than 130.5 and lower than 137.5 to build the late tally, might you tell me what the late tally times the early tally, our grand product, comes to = 1803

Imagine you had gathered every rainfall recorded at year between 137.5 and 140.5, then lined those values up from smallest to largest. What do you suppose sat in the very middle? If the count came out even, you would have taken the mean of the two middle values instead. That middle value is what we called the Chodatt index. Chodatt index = 91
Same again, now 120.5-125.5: 61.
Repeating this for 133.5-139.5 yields 83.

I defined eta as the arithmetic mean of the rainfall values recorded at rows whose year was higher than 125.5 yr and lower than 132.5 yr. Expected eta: 59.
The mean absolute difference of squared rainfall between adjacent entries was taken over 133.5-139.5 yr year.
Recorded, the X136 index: 602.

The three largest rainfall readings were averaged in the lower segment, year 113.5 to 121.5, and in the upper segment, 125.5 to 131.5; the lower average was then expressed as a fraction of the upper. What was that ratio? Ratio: 1.5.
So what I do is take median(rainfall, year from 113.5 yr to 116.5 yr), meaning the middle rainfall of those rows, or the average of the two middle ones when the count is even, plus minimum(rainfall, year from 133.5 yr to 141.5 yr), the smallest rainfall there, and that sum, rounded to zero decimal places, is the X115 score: 166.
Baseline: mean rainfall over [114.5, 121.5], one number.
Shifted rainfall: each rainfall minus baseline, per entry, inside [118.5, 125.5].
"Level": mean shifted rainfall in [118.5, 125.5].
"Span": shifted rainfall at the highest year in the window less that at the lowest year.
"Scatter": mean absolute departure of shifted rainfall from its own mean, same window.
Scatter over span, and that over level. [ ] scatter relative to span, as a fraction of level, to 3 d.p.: 0.020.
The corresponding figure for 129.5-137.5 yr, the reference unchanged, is -0.038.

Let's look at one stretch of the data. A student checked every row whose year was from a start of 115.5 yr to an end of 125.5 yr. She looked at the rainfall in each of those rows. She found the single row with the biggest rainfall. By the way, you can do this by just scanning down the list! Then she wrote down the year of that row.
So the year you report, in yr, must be 116.0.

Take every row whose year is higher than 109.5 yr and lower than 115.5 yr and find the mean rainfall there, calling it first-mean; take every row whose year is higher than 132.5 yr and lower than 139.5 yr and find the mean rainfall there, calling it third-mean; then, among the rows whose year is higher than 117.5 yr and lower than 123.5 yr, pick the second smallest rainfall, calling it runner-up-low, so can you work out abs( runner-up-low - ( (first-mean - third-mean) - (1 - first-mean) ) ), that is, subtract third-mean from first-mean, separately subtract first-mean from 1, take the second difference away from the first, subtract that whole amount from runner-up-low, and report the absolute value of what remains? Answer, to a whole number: 44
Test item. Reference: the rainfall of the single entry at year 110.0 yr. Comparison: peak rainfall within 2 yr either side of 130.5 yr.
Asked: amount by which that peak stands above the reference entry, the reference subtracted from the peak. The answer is -32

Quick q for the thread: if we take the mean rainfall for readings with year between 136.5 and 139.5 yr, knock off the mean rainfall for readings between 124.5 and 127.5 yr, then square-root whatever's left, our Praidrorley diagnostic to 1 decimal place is 5.6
